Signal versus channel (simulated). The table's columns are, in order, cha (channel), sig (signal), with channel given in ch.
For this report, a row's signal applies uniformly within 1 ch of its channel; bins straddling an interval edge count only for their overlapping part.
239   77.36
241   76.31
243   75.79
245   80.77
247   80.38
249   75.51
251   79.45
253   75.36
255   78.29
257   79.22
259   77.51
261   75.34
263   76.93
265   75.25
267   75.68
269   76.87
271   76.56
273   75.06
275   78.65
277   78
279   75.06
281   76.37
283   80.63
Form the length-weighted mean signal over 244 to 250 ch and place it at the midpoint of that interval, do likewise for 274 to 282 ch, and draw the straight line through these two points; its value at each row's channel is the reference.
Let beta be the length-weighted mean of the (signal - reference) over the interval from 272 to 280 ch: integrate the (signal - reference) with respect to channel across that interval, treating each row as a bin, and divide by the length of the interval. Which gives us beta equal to -0.4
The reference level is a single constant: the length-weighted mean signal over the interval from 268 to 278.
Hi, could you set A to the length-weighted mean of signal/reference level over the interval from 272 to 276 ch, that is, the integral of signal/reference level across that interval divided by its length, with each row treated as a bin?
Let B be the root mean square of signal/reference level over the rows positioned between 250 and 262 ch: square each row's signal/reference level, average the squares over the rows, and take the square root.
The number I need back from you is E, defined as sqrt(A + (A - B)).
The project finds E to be 0.99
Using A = 1.00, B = 1.01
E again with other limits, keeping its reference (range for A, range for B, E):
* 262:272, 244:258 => 0.98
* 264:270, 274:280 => 0.98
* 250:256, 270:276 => 1.01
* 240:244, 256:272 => 0.99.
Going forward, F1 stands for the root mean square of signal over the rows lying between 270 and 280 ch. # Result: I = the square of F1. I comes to 5880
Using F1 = 76.7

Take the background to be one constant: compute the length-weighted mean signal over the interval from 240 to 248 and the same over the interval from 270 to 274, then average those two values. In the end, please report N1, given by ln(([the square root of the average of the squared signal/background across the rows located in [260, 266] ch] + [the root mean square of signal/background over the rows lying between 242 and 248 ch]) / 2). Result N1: 0.005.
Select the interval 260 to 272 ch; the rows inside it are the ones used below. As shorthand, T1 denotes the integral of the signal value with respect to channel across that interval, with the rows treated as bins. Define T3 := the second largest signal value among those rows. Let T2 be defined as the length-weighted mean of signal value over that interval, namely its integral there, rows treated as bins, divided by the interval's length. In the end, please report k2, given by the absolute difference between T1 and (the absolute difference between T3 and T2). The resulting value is 912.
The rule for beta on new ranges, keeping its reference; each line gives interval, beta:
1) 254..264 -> -0.7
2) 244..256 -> -0.4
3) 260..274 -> -1.7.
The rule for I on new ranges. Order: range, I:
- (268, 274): 5801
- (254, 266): 5945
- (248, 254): 5898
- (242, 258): 6103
